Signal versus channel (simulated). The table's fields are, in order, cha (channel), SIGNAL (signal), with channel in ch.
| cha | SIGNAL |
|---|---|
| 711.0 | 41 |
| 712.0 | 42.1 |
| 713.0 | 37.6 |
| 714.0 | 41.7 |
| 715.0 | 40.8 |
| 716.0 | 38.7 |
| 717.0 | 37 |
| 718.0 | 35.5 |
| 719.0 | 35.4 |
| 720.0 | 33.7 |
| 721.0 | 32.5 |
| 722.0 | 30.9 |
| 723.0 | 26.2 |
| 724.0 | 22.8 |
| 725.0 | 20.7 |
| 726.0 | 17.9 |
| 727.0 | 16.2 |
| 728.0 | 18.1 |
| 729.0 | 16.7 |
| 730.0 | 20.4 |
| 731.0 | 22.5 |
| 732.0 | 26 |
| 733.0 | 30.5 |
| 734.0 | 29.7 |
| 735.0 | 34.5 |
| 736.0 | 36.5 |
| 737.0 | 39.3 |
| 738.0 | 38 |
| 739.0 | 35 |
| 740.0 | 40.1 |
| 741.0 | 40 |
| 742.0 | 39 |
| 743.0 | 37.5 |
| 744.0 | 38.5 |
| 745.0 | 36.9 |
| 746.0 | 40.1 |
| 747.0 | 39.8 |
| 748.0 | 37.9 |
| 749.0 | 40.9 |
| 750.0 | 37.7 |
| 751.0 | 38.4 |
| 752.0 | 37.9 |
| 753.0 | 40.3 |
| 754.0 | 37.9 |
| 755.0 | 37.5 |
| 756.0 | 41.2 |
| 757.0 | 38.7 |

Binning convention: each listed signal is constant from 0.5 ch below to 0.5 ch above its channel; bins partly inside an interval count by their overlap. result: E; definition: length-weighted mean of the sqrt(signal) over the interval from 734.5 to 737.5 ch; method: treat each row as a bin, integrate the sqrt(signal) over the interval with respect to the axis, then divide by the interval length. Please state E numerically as 6.06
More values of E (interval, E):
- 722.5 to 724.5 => 4.95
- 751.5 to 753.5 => 6.25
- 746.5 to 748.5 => 6.23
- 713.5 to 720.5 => 6.12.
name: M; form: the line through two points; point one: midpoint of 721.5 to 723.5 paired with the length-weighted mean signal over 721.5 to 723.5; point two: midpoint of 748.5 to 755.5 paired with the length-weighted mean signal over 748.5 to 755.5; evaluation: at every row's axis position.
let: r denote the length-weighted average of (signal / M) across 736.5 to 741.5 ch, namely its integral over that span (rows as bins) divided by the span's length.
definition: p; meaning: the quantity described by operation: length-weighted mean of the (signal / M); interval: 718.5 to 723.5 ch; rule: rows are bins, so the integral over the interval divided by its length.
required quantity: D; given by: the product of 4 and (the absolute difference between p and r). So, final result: 0.04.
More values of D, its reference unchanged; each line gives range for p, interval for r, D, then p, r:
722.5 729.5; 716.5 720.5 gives 2.54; 0.67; 1.30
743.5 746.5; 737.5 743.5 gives 0.16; 1.06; 1.10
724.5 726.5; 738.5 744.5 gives 1.76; 0.65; 1.09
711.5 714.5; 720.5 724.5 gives 2.46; 1.60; 0.99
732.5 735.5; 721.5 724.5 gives 0.17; 0.97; 0.93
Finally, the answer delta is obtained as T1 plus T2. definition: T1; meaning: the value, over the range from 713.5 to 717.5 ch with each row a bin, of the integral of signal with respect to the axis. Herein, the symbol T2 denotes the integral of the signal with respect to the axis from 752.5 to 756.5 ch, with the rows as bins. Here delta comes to 315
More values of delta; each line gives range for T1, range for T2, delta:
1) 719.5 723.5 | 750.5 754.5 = 278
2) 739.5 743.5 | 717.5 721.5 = 294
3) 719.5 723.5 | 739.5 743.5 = 280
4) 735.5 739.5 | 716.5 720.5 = 290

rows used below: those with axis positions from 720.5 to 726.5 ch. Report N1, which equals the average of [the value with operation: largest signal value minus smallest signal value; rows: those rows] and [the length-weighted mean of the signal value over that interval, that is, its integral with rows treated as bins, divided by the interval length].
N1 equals 19.9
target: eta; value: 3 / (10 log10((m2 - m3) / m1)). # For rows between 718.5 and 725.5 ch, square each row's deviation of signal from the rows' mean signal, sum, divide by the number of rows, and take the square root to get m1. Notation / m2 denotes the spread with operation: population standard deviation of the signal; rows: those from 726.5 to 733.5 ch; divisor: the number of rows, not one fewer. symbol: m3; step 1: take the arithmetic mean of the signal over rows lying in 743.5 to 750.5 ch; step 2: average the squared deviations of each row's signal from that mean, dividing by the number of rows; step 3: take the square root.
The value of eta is -1.71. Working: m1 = 5.3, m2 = 4.9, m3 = 1.35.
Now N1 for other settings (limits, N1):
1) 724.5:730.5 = 11.4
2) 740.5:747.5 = 21.0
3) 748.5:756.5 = 21.3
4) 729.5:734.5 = 18.0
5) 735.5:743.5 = 21.6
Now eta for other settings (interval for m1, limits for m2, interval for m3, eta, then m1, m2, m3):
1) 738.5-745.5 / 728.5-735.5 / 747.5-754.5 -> 0.69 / 1.7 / 5.8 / 1.22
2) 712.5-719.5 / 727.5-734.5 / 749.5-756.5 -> 1.40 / 2.3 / 5.1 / 1.34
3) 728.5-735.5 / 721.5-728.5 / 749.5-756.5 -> -1.37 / 5.8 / 4.8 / 1.34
